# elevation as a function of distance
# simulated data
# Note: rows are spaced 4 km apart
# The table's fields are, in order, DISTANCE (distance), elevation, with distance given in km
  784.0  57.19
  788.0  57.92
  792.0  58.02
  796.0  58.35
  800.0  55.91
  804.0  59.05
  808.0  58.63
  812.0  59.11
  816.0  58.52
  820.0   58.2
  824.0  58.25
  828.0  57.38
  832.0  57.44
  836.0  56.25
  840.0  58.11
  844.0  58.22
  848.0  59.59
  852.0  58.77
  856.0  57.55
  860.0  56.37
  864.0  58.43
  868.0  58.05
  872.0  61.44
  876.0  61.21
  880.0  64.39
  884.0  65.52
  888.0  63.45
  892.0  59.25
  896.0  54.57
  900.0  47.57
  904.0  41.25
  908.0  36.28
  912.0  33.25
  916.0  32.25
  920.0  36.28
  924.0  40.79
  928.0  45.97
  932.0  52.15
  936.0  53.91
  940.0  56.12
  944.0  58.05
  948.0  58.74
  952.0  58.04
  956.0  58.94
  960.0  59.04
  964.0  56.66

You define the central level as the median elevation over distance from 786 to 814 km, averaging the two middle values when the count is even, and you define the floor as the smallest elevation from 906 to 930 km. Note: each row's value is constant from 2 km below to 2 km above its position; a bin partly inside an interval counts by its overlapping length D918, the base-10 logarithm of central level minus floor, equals 1.42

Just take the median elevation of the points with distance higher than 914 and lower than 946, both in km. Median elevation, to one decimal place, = 49.1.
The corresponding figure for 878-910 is 56.9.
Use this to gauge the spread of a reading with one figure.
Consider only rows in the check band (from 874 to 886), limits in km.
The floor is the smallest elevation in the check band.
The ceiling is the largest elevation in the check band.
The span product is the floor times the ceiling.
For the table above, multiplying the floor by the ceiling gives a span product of 4010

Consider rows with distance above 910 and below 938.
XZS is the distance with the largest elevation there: 936.0 km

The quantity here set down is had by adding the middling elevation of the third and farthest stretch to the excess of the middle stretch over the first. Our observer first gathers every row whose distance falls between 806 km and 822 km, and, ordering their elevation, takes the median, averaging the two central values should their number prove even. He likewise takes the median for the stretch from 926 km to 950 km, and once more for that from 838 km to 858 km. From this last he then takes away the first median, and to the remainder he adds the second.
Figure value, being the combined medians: 55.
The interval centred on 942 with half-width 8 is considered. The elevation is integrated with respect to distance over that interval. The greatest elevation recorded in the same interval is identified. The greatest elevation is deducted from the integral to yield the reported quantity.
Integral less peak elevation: 849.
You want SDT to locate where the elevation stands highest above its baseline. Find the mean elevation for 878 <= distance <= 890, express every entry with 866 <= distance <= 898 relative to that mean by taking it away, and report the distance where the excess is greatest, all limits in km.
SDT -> 884.0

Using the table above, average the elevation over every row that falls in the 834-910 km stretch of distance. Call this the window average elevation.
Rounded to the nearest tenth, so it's 56.6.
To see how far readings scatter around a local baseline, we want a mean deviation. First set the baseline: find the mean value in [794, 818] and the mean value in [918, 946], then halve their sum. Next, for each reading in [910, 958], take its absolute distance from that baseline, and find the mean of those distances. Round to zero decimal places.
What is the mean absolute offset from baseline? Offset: 9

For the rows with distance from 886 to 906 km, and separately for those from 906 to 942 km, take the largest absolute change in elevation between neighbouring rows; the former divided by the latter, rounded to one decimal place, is 1.1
